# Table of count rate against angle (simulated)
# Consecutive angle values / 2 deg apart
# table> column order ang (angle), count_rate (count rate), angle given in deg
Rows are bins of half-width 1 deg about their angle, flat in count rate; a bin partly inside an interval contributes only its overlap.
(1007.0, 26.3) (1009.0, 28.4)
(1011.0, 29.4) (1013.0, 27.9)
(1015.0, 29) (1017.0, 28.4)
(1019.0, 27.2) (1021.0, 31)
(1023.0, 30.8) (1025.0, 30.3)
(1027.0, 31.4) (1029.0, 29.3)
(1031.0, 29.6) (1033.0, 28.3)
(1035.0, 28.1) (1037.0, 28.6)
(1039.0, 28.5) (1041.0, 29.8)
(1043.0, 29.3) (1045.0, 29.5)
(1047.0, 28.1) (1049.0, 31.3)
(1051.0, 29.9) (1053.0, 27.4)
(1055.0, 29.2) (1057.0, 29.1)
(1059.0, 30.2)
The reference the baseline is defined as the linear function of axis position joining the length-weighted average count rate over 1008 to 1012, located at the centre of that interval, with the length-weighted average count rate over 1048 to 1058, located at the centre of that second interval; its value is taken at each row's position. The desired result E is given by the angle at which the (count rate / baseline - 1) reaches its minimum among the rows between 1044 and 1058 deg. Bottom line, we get 1053.0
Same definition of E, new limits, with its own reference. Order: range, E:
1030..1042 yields 1035.0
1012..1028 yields 1019.0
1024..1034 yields 1033.0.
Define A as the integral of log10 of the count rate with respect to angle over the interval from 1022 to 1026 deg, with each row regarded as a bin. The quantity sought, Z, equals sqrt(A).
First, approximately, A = 5.9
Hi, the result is 2.4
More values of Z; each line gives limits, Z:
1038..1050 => 4.2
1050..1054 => 2.4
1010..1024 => 4.5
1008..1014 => 3.0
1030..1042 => 4.2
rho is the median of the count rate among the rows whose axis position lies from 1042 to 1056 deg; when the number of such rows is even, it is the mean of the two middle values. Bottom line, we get 29.3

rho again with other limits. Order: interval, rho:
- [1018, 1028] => 30.8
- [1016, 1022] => 28.4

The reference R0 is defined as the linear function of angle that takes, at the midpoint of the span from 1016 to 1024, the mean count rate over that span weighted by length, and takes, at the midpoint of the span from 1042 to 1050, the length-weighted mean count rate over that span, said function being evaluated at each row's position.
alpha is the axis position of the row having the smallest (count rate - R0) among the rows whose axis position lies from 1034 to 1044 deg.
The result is 1035.0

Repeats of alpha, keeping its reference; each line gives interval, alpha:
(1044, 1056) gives 1053.0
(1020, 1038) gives 1035.0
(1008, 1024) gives 1019.0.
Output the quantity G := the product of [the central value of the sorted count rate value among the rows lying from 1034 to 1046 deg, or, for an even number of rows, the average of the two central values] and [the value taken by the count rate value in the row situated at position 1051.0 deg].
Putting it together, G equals 866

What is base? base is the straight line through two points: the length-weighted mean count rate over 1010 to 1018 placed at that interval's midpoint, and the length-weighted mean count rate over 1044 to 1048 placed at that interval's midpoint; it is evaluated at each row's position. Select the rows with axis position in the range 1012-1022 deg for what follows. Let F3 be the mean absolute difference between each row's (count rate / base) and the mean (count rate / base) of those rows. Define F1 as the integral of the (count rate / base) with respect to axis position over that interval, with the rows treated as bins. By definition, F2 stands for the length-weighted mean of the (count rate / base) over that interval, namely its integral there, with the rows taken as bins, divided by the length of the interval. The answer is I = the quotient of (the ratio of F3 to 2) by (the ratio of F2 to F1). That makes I 0.181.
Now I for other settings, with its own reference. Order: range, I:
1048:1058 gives 0.171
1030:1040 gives 0.069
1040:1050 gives 0.132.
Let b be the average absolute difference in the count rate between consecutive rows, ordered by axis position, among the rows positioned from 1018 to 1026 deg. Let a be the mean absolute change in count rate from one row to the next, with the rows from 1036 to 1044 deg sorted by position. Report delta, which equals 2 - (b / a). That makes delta -0.4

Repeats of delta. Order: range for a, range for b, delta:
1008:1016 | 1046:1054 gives 0.0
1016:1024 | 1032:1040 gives 1.8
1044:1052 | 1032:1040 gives 1.9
